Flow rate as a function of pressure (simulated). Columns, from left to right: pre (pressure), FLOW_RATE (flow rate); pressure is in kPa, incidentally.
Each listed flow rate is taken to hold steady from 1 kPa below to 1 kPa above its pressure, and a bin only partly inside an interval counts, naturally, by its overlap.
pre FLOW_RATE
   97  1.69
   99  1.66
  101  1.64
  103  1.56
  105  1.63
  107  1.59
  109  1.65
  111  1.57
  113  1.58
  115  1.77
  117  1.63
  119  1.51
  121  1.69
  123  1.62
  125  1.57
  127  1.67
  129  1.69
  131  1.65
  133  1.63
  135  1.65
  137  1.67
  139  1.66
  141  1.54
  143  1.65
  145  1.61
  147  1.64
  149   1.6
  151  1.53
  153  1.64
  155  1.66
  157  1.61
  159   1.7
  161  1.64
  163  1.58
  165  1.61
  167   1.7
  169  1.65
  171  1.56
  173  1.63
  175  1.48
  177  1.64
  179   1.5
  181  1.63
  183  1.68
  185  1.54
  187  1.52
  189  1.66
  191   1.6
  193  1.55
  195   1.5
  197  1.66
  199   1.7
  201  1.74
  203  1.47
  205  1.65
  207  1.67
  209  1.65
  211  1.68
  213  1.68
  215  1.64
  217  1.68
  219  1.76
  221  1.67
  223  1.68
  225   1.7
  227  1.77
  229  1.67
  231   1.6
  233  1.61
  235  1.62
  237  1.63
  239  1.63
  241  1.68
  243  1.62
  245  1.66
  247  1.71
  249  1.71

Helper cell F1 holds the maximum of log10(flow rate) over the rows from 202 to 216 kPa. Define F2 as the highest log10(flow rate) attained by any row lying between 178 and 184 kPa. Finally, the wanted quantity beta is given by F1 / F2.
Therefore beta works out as 1.00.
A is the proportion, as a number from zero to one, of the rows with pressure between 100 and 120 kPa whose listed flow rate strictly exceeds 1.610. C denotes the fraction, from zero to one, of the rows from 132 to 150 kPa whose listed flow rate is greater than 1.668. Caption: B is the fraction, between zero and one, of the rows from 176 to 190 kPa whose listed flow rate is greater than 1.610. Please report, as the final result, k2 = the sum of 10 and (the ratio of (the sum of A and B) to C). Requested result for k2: 20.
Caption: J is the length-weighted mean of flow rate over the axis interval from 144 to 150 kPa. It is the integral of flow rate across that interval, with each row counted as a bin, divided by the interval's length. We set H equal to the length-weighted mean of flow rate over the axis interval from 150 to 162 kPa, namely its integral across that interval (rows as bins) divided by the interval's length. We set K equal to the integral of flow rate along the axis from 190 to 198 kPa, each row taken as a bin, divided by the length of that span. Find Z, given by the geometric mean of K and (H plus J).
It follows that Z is 2.26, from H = 1.63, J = 1.62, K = 1.58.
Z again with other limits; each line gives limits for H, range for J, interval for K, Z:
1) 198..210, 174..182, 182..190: 2.27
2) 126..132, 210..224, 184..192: 2.30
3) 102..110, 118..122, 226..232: 2.32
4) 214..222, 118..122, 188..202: 2.31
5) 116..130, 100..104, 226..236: 2.31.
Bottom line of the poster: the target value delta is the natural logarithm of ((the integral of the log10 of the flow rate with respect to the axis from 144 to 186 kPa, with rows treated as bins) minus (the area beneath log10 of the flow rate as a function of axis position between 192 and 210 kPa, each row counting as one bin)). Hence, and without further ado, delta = 1.6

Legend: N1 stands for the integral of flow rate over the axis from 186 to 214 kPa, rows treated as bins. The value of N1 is 45.5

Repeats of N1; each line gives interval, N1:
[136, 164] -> 45.5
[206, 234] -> 46.9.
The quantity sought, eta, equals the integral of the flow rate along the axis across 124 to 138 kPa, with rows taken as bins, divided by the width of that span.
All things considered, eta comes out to 1.65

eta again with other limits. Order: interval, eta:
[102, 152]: 1.62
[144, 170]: 1.63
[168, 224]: 1.62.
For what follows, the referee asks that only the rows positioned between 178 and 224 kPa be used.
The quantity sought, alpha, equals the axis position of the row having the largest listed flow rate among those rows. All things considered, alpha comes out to 219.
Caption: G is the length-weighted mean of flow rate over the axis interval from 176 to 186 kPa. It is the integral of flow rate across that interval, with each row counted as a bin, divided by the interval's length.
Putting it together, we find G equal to 1.60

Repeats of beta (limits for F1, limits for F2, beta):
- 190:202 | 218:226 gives 0.98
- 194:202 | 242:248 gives 1.03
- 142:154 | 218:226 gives 0.89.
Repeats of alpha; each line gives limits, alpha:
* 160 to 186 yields 167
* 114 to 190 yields 115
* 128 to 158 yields 129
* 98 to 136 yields 115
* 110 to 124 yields 115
